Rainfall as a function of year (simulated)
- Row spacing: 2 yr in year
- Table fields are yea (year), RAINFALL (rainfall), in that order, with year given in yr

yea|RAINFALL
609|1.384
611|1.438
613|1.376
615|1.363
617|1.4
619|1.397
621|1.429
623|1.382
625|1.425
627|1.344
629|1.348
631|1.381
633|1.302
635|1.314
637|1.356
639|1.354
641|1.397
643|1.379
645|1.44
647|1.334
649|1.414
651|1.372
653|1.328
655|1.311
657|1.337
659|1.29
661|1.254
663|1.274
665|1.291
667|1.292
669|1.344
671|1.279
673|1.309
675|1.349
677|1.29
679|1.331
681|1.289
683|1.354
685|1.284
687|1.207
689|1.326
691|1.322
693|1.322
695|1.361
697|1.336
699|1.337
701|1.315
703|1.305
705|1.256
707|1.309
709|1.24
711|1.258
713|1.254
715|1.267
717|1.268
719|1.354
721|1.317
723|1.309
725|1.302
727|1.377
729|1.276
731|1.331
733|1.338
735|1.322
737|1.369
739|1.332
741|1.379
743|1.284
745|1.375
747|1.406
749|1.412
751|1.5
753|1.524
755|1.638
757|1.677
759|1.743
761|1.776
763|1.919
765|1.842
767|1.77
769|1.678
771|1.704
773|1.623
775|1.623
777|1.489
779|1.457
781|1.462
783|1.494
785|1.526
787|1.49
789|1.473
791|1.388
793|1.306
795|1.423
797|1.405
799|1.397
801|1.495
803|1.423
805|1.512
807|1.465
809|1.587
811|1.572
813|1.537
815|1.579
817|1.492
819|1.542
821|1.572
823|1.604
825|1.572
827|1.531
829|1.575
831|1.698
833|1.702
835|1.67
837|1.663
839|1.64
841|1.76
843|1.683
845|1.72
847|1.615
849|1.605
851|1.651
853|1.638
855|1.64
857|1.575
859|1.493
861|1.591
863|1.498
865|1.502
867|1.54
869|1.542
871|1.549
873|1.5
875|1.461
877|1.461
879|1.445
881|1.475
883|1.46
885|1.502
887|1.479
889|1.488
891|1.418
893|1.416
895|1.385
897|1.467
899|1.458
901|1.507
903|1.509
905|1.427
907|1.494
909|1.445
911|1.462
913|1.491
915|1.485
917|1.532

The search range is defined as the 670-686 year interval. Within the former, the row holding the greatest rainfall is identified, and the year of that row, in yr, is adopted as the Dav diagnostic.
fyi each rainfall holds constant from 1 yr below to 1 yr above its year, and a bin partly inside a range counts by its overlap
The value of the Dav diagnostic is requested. 683 yr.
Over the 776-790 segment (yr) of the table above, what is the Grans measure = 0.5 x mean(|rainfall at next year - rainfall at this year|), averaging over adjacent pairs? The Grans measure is 0.0128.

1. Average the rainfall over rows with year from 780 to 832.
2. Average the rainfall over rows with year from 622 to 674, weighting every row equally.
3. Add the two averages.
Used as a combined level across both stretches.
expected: 2.85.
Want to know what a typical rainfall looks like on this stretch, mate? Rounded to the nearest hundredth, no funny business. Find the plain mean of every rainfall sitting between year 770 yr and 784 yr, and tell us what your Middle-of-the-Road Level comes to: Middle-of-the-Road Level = 1.55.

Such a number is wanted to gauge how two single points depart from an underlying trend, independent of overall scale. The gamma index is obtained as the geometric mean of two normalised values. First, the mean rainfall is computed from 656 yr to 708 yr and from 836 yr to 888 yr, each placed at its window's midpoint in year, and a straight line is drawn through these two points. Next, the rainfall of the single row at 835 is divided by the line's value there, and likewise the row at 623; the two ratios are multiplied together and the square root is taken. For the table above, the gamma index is 1.11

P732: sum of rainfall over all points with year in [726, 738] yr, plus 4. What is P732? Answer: 12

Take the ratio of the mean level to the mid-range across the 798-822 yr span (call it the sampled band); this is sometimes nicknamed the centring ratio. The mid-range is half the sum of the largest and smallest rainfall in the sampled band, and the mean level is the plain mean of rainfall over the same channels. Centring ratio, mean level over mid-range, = 1.02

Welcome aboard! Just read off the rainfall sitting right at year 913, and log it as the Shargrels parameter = 1.491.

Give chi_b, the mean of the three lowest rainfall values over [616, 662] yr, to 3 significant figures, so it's 1.28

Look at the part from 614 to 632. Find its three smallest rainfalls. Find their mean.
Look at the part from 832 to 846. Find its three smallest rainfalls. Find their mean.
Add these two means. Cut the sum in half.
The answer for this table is 1.50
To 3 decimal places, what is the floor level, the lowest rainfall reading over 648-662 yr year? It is 1.254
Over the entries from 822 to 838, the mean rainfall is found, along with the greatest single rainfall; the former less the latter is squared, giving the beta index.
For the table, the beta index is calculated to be 0.0056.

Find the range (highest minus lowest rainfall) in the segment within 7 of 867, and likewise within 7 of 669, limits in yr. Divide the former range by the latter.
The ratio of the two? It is 1.2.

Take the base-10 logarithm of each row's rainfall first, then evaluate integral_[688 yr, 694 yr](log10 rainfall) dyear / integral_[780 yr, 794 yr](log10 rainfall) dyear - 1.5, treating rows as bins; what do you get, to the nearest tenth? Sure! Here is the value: -1.2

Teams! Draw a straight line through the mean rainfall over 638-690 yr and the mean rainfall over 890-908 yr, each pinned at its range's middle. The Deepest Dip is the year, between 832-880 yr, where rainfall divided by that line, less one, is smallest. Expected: 879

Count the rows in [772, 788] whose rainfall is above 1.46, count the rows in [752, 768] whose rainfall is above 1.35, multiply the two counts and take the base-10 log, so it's 1.7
